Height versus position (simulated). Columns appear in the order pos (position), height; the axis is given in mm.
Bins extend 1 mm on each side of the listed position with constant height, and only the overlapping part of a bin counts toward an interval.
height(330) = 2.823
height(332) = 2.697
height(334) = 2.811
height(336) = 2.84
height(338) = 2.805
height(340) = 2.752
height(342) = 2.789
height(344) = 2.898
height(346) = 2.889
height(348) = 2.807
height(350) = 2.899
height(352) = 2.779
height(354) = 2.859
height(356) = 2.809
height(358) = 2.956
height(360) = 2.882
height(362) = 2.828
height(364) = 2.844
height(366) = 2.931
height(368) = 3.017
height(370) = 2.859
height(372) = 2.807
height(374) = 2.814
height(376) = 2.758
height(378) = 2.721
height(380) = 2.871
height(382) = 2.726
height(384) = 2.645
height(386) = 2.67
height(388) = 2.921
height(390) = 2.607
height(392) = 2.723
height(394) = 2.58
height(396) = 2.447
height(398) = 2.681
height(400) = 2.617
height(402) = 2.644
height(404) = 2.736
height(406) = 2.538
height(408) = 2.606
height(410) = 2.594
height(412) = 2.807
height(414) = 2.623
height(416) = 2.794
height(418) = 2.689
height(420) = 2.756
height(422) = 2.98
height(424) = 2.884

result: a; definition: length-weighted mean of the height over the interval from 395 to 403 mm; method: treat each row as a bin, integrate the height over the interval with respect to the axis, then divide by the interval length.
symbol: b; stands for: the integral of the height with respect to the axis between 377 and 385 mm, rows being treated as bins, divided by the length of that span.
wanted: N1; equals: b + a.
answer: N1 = 5.34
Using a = 2.60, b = 2.74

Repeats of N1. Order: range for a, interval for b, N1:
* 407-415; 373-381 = 5.45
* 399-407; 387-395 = 5.34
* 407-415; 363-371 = 5.57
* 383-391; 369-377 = 5.52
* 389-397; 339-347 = 5.42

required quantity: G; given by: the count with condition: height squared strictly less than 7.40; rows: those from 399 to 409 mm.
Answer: 4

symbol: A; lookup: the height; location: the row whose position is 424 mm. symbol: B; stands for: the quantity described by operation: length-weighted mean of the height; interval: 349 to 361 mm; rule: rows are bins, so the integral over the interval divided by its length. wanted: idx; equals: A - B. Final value 0.02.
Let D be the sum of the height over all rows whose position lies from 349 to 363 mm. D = 20.0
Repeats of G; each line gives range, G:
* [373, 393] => 3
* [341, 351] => 0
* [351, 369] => 0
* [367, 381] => 0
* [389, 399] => 4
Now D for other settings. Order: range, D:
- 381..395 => 18.9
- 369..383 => 19.6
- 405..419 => 18.7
